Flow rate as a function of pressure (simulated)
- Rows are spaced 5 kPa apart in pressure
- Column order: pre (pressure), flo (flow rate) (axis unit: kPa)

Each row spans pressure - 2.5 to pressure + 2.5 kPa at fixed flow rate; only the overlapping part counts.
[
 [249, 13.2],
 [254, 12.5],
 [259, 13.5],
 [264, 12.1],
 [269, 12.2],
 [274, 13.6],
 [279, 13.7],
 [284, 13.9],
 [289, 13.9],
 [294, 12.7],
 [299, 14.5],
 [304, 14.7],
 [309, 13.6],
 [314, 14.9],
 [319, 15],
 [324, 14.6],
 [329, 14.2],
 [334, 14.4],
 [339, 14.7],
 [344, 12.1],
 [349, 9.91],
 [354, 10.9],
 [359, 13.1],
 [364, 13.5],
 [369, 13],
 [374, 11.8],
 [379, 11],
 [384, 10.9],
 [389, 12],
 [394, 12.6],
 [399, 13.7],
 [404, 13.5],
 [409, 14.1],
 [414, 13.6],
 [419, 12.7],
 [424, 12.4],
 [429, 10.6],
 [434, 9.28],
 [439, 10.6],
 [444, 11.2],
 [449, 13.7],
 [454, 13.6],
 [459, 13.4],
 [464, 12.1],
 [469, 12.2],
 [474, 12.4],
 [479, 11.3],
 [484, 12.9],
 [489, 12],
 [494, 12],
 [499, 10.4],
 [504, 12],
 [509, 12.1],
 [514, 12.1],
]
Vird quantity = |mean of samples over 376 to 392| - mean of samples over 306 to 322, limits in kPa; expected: -3.2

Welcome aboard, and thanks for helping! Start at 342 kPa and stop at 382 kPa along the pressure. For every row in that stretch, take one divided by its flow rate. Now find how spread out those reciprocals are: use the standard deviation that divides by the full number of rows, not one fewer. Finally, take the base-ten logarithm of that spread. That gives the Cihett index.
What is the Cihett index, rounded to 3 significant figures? -2.06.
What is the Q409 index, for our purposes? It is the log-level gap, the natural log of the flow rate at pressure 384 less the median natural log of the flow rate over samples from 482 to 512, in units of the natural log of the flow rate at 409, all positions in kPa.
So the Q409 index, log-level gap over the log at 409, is -0.036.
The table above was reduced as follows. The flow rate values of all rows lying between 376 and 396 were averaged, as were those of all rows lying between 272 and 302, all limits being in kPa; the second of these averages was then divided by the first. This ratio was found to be 1.18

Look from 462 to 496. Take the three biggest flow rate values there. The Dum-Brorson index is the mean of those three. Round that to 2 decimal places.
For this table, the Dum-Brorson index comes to 12.50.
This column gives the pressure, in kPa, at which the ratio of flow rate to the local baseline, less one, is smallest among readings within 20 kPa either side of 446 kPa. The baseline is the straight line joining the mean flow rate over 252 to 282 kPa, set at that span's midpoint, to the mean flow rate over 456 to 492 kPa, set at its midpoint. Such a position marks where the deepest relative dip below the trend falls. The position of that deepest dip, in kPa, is 434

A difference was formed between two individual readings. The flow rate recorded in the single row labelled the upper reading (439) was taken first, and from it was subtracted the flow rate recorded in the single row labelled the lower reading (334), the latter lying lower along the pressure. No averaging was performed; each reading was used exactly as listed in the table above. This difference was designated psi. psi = -3.8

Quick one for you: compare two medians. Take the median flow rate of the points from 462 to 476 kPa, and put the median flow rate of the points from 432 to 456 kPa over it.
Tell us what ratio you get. 0.92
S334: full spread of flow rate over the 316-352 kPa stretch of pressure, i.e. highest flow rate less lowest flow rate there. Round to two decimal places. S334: 5.09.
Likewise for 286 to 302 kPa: 1.80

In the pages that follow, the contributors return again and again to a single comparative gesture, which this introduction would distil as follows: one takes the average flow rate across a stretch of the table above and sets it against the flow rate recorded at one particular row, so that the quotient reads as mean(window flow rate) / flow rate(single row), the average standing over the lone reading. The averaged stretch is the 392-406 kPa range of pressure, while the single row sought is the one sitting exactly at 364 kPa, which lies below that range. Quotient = 0.98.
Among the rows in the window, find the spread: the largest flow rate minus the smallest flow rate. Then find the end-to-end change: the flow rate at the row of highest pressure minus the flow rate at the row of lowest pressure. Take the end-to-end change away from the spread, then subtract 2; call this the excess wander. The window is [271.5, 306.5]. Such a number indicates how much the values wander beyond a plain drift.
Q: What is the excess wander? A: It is -1.1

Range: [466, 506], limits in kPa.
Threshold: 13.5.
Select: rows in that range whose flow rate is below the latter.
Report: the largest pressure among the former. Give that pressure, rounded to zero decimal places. 504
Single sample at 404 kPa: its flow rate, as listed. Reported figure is 13.5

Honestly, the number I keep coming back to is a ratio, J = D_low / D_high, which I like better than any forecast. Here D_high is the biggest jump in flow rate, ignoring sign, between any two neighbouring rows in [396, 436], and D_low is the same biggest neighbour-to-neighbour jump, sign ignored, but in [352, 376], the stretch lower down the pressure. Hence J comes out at 1.2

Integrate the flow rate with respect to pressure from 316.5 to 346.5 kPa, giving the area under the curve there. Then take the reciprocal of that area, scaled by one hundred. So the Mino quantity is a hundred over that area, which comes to 0.24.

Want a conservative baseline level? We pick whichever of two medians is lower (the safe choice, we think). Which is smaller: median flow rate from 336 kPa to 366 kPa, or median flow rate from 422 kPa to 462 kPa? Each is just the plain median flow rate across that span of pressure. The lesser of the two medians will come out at 11.8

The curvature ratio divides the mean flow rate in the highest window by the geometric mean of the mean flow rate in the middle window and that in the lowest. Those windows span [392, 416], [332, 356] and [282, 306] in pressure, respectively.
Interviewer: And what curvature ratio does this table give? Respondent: 1.03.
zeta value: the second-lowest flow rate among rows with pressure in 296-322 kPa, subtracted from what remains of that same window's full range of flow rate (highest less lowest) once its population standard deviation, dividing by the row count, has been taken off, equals -13.6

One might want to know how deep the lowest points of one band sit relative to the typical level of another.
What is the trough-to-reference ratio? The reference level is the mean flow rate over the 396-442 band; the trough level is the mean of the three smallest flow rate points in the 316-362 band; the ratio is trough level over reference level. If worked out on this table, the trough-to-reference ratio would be 0.89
